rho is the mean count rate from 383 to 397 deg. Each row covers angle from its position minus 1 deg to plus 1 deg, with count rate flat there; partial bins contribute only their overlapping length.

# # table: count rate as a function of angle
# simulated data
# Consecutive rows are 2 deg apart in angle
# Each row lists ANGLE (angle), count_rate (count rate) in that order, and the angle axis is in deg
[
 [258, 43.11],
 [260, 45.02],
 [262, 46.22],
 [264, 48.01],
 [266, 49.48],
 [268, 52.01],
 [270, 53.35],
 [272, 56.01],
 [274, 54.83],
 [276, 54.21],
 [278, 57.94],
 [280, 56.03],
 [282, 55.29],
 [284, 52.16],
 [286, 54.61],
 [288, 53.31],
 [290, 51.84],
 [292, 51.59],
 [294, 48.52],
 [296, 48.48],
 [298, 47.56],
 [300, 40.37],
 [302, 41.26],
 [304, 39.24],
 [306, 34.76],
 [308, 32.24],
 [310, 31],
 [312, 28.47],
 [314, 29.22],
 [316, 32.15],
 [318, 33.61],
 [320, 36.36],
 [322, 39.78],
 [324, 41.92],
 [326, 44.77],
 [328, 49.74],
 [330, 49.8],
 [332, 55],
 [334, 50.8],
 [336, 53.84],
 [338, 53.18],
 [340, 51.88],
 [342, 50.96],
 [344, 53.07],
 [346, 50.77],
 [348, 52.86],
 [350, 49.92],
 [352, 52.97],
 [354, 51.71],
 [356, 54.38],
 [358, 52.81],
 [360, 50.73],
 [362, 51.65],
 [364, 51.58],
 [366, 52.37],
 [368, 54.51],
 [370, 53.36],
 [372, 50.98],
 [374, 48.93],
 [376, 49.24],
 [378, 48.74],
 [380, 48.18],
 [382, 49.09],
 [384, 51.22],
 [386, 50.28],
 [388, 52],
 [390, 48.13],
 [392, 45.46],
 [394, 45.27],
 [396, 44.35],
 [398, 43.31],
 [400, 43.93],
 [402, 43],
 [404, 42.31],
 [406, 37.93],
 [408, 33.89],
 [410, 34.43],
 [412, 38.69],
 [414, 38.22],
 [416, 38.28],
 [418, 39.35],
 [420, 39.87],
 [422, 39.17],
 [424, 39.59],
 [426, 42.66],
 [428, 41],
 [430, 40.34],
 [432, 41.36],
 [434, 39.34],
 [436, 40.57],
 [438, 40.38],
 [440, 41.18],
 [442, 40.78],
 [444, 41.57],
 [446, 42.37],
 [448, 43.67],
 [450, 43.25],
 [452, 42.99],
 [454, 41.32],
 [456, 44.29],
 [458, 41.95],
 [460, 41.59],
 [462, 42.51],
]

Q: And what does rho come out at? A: 48.1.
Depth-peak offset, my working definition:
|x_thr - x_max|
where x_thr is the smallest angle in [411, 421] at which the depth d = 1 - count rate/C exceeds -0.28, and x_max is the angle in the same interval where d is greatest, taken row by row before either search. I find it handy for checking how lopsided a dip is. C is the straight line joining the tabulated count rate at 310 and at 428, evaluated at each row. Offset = 4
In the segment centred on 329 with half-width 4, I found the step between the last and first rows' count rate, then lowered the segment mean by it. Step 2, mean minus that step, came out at 40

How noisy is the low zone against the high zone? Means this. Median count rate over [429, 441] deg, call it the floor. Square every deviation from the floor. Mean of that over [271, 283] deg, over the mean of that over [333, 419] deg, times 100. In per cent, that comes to 269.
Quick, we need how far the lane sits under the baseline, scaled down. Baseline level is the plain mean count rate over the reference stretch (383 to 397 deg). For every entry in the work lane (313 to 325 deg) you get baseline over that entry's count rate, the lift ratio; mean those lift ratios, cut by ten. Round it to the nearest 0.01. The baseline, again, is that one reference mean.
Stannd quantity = 0.14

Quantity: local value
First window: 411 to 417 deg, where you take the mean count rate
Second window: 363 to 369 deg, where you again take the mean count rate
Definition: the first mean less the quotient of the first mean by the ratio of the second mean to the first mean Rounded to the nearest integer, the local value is 10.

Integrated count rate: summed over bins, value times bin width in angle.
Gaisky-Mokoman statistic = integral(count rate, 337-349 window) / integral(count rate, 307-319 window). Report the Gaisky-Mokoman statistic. 1.68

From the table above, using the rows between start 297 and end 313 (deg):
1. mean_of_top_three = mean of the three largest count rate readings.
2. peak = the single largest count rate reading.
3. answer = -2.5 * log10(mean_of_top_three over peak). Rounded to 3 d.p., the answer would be 0.108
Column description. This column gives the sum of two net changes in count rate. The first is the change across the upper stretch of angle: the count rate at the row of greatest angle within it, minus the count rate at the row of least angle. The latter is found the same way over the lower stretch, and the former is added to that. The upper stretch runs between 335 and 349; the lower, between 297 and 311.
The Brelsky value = -18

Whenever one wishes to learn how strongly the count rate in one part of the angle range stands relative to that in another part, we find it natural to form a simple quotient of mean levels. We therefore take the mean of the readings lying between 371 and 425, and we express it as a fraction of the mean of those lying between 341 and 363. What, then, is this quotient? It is 0.84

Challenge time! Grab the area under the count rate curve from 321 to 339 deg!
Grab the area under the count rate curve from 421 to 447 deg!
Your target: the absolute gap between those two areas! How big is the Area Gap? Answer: 183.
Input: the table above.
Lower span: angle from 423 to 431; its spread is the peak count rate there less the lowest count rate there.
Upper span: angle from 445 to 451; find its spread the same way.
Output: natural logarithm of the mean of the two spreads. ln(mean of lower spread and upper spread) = 0.8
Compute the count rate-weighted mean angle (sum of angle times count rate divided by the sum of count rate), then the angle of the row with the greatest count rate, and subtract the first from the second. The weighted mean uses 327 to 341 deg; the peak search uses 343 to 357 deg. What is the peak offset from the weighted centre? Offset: 21.9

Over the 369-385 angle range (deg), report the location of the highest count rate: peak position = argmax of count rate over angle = 370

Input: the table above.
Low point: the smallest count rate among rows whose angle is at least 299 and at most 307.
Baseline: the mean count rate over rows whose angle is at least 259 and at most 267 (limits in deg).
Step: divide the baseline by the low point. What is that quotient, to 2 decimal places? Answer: 1.36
